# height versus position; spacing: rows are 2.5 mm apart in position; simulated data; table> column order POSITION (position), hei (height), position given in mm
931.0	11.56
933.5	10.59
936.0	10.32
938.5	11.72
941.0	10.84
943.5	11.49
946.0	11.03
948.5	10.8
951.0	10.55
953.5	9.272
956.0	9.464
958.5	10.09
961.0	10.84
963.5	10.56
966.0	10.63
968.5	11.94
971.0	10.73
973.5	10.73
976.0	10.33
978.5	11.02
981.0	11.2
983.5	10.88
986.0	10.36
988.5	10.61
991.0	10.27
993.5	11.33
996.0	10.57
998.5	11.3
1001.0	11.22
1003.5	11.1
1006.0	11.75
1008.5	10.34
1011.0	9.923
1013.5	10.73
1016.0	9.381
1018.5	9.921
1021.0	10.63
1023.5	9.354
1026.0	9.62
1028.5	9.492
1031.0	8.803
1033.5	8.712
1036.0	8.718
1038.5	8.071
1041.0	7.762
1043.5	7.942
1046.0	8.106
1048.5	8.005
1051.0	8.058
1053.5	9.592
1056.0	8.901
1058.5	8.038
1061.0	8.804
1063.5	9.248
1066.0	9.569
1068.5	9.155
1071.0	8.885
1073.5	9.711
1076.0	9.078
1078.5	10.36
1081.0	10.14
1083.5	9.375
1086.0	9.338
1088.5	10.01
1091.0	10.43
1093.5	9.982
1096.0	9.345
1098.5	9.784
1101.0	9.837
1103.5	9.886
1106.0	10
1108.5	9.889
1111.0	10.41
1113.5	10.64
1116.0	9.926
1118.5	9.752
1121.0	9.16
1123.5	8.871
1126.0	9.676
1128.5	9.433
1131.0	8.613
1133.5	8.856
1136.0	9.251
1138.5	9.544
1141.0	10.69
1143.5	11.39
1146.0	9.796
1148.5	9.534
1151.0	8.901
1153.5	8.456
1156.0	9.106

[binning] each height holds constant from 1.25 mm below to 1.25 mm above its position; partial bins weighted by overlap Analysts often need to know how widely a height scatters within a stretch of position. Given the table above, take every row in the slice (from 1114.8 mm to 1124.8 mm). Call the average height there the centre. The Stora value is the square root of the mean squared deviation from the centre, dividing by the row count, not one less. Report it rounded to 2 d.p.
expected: 0.43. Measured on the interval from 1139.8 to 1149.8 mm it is 0.74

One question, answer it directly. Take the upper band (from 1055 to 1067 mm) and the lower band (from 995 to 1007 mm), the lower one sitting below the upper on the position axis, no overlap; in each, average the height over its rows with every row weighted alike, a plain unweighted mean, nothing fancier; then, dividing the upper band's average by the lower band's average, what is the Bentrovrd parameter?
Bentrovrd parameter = 0.80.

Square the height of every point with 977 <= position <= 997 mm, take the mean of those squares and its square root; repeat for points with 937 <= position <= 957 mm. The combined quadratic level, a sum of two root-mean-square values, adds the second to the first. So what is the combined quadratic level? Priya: 21.5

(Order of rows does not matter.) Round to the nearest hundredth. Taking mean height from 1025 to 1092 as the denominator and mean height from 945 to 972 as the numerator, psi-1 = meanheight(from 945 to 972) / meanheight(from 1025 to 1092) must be 1.17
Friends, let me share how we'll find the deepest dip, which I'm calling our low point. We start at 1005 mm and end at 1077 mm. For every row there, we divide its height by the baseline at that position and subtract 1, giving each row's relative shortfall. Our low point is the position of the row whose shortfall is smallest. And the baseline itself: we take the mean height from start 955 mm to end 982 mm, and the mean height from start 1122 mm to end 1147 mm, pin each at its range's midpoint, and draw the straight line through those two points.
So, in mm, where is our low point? 1041.0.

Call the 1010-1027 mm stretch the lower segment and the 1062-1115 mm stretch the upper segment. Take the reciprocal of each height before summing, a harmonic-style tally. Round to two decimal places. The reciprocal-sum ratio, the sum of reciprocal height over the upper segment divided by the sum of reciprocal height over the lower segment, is 3.05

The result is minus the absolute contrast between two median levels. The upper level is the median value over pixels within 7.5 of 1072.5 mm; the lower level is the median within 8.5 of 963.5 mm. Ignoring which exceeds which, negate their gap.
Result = -1.3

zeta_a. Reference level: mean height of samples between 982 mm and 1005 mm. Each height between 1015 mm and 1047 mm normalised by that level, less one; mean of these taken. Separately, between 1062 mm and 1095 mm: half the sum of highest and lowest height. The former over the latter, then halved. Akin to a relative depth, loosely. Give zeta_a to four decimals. -0.0090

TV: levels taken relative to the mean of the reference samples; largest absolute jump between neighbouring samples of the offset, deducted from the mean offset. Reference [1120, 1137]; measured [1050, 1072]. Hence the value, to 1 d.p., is -1.7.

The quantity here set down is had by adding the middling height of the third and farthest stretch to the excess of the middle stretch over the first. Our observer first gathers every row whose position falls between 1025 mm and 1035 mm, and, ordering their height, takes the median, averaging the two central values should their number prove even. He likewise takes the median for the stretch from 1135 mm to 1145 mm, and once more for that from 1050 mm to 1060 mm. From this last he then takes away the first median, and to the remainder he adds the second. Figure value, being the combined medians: 9.4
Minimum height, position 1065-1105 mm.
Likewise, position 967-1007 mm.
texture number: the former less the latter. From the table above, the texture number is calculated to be -1.4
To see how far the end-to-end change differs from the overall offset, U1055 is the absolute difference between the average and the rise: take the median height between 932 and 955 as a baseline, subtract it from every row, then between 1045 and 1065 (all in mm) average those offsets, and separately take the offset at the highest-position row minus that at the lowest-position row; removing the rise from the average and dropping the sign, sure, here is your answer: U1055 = 3.3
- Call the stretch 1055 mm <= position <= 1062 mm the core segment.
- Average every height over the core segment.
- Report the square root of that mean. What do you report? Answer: 2.93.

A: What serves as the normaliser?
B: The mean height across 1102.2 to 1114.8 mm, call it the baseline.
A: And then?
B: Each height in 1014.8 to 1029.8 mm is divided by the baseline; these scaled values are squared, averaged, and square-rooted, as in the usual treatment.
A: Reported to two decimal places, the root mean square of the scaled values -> 0.96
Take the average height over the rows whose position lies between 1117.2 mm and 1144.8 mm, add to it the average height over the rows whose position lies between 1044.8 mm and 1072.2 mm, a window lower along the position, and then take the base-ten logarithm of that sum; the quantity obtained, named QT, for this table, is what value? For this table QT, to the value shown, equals 1.26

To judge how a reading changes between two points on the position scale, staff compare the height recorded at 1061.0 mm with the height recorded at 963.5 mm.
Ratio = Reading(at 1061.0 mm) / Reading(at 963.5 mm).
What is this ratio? 0.834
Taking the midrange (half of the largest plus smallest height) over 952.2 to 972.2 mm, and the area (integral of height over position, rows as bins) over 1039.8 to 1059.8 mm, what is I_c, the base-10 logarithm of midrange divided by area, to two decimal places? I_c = -1.19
